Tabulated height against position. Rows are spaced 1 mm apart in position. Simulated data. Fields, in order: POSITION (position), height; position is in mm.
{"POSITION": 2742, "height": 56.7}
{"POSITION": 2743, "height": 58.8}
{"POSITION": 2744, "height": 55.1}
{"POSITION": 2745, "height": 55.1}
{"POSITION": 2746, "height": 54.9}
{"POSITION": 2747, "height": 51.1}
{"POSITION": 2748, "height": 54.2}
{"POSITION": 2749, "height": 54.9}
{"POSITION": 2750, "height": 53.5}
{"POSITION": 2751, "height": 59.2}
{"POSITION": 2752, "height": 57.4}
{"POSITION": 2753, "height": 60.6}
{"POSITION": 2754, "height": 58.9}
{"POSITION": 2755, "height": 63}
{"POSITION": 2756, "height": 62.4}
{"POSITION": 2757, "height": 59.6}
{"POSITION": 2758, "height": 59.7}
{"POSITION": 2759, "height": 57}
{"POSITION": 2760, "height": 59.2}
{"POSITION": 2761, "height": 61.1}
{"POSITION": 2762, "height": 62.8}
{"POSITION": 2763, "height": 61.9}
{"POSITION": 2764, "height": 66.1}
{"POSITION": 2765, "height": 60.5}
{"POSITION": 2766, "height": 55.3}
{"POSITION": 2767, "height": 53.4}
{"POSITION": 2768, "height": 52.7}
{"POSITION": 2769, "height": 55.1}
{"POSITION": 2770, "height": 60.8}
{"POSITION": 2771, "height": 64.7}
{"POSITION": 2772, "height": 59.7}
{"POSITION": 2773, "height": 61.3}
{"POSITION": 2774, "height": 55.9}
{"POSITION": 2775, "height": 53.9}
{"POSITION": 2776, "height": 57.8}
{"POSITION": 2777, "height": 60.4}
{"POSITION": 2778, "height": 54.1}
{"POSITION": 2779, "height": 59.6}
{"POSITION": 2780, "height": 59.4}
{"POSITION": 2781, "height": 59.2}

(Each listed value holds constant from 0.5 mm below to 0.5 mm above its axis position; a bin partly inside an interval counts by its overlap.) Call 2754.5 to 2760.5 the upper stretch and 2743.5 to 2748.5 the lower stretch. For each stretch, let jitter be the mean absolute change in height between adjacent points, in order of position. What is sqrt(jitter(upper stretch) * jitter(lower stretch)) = 1.7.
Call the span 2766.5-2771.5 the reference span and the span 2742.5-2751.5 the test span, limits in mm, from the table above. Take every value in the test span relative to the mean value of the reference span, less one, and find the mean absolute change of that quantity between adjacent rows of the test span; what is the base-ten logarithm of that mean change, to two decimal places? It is -1.39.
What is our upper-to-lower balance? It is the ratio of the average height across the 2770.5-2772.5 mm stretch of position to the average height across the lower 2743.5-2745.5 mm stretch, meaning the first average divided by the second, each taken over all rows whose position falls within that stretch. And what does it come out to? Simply 1.13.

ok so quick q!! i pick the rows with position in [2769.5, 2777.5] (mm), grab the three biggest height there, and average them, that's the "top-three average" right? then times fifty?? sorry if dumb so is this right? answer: 3113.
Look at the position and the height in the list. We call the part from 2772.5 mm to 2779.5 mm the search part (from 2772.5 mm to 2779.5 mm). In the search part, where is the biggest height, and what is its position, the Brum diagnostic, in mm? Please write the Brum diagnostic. 2773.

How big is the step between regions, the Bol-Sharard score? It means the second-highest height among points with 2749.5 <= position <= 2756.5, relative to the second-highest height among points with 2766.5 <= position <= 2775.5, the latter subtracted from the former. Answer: 1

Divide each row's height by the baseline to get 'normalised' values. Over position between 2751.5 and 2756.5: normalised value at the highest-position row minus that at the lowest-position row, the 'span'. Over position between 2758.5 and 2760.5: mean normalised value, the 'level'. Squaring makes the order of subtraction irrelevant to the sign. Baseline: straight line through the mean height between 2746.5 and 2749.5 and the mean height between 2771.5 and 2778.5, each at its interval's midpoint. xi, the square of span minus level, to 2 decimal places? 0.95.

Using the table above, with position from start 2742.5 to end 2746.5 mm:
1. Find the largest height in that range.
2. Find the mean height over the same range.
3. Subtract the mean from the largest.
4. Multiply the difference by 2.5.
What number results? 7.1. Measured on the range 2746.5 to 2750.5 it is 3.7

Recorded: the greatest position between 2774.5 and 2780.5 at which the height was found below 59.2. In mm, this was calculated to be 2778 mm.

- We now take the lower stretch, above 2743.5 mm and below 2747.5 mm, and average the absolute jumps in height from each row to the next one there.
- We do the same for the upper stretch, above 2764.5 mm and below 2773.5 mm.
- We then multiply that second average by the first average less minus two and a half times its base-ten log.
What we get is 5.4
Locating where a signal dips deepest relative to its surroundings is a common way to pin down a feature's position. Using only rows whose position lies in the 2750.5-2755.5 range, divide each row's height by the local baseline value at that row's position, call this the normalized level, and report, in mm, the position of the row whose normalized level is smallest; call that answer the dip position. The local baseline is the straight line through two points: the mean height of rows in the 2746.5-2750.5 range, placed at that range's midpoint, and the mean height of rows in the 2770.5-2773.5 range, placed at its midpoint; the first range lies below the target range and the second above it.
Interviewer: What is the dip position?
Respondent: 2752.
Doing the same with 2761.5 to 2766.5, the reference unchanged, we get 2766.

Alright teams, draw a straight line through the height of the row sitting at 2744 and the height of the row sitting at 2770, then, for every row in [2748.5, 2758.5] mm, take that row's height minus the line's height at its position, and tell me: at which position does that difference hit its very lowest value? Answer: 2750 mm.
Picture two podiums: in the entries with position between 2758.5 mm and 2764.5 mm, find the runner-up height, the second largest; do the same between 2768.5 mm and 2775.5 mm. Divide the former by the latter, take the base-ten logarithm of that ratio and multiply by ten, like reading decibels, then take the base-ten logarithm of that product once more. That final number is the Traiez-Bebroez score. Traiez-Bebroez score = -0.98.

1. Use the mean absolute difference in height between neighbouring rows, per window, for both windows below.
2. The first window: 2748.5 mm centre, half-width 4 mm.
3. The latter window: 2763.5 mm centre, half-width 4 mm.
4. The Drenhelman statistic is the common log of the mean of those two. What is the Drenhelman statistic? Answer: 0.435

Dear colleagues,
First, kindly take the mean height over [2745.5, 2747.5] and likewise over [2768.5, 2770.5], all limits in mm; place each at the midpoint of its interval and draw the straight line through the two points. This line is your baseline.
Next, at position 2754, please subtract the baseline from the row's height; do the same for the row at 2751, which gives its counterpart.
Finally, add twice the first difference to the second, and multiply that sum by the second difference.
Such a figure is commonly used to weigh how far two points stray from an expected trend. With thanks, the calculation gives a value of 72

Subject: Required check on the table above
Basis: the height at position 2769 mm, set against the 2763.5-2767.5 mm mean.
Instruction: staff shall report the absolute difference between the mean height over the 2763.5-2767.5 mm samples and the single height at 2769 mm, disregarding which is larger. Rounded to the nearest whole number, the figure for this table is 4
